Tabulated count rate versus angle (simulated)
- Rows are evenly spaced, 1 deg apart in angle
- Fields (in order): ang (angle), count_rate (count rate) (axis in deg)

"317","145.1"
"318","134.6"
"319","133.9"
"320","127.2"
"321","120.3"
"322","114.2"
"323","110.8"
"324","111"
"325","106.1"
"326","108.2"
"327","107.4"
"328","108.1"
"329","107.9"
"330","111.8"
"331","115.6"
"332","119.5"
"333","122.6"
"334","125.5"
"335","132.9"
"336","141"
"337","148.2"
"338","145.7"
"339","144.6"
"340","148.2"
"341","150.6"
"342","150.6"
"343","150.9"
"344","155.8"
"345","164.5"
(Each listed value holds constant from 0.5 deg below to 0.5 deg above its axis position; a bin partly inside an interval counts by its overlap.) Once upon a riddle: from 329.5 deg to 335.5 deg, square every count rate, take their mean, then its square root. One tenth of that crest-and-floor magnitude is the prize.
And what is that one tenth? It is 12.2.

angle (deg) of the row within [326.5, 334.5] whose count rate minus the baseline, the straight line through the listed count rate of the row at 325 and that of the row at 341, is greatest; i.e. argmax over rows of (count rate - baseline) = 327 deg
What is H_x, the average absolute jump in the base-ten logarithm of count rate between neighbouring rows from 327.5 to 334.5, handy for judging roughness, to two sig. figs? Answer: 0.011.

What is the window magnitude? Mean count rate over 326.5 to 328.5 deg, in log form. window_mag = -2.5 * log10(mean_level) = -5.08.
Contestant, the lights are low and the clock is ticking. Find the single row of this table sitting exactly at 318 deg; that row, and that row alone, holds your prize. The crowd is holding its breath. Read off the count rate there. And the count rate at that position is 134.6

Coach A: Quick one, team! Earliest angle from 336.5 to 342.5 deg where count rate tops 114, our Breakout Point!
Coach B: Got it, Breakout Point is 337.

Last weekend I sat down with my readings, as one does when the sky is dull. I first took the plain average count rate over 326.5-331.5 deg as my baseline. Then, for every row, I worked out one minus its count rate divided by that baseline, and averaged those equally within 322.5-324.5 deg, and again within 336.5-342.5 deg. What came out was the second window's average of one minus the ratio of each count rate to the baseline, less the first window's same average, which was -0.34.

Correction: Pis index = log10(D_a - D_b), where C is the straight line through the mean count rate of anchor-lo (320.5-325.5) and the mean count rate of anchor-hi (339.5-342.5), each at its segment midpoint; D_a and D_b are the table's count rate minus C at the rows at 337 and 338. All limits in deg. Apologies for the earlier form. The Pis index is 0.66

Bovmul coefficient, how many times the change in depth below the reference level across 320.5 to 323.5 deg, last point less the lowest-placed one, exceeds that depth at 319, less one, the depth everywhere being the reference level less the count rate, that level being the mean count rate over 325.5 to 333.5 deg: -1.4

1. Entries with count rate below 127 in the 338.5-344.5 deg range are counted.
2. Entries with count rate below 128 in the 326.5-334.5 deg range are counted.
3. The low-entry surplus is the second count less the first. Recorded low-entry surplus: 8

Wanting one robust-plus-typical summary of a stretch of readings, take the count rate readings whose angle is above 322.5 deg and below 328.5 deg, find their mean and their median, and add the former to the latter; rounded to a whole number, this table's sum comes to 217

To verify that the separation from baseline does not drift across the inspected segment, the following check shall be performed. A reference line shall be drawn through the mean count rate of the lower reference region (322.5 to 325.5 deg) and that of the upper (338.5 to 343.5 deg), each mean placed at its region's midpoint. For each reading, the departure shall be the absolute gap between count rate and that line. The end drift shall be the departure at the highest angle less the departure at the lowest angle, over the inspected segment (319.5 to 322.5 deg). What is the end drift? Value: -18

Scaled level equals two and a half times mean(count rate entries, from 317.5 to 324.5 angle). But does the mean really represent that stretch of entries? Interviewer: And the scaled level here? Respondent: 304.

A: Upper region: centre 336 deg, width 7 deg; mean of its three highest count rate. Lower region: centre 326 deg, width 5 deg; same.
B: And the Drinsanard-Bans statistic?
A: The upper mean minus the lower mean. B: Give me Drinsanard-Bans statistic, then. 37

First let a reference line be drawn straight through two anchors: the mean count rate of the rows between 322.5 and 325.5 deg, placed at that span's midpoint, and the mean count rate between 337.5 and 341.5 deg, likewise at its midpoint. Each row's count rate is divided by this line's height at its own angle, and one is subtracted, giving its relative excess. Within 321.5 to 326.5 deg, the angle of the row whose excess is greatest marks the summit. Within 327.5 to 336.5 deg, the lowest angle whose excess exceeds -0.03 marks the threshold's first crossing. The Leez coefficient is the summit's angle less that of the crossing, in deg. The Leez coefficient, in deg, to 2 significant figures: -13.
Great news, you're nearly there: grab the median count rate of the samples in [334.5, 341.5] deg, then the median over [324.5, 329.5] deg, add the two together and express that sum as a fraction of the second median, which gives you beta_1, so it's 2.35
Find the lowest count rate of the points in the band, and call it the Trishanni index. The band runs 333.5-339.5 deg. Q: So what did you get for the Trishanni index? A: 125.5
